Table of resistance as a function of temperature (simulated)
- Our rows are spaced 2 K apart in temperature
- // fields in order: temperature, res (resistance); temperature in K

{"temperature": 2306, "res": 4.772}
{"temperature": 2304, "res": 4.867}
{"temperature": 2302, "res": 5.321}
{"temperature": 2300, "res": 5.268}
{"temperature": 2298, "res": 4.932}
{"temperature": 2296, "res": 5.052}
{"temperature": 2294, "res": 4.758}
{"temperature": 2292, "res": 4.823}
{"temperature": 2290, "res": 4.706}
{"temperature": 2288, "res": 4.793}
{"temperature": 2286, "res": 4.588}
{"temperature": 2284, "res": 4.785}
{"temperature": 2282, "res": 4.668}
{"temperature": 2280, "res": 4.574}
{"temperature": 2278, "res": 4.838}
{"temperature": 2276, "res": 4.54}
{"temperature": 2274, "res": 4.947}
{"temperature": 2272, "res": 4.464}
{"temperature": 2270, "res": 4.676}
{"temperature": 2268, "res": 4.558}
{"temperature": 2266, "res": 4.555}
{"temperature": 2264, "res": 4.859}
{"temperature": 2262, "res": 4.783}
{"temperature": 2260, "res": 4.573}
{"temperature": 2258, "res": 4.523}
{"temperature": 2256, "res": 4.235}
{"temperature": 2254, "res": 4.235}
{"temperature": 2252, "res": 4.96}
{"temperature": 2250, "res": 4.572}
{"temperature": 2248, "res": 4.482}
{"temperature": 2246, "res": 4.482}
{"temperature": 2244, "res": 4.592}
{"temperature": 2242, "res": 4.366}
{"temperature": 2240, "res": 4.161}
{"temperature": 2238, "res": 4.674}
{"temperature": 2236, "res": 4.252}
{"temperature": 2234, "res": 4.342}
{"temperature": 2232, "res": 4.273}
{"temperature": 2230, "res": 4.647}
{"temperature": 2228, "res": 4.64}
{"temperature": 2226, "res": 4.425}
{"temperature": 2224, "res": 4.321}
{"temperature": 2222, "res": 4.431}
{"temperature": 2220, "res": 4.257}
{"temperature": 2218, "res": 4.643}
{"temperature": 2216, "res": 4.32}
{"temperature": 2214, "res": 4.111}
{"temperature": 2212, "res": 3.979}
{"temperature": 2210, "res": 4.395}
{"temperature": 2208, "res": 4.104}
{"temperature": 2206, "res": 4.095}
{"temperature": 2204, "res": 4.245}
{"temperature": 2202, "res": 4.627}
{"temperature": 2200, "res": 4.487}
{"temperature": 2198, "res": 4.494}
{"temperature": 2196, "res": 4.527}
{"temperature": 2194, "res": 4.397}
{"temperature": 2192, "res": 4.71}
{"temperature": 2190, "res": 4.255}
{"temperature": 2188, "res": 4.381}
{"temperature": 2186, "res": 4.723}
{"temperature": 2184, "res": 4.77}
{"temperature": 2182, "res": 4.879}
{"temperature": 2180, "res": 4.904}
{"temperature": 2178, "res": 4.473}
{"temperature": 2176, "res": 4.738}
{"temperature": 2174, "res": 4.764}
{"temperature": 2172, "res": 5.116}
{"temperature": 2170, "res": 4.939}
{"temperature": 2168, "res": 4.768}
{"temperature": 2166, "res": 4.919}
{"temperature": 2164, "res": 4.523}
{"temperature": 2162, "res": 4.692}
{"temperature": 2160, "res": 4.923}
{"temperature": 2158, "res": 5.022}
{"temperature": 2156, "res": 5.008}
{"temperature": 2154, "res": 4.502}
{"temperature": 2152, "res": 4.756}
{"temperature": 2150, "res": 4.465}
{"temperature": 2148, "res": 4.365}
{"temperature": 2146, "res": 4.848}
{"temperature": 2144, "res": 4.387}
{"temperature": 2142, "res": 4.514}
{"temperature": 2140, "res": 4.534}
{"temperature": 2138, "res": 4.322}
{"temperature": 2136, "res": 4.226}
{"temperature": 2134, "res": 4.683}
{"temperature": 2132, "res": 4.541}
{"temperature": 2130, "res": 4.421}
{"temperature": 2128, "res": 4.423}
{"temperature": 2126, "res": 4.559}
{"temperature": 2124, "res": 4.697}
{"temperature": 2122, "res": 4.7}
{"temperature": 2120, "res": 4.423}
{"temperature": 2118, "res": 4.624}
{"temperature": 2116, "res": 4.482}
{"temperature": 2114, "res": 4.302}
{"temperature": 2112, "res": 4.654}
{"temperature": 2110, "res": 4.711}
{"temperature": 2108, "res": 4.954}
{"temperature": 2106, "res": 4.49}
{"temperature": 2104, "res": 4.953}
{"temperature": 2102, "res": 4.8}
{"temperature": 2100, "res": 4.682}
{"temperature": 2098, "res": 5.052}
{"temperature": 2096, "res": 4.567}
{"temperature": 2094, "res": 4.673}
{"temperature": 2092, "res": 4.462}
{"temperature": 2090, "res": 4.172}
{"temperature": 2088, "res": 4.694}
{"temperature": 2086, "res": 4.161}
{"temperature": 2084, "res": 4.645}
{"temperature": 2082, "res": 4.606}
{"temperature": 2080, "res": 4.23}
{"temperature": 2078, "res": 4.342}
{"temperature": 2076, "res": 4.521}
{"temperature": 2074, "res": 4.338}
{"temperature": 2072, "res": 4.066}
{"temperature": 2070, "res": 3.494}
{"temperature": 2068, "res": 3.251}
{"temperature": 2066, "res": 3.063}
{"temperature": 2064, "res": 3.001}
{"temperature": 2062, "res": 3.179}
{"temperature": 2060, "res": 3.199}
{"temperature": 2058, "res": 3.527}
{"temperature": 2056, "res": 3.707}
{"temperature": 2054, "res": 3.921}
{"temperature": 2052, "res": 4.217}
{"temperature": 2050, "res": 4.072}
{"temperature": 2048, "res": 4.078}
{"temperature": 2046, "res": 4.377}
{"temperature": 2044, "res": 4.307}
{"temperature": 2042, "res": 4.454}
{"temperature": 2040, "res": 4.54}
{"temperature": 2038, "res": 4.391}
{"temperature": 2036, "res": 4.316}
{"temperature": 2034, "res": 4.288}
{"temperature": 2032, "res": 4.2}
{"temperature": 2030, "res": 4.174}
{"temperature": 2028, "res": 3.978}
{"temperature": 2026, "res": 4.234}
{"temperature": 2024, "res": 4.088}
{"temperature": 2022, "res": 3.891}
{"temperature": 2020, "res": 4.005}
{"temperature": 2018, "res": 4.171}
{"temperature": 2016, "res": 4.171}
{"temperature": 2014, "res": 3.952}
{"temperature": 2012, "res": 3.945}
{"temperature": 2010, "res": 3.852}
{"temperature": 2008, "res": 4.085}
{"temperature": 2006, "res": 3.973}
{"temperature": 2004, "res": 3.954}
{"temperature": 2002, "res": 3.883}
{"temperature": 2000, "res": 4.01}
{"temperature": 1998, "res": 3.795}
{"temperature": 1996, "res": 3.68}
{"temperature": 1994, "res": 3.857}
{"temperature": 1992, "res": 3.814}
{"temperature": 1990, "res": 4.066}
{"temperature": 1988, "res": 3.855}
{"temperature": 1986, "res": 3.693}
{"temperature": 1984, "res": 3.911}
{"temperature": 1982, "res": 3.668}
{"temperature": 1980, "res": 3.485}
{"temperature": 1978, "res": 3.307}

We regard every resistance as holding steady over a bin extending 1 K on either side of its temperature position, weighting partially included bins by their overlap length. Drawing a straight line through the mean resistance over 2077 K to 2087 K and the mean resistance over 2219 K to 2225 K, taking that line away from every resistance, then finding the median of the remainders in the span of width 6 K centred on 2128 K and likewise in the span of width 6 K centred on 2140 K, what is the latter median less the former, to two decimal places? 0.10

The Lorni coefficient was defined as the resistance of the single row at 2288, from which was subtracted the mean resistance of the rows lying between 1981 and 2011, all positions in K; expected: 0.92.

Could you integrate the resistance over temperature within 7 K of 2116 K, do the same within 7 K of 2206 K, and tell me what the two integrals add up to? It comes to 124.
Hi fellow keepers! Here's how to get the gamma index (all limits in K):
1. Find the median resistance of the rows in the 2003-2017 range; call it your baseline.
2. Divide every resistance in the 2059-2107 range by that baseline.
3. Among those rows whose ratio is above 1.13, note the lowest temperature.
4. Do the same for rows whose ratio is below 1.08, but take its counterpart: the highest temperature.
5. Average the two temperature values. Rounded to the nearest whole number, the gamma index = 2083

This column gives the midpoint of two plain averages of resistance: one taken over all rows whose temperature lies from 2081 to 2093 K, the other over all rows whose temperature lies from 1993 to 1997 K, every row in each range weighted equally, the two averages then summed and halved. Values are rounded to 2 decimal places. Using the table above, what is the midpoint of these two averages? 4.11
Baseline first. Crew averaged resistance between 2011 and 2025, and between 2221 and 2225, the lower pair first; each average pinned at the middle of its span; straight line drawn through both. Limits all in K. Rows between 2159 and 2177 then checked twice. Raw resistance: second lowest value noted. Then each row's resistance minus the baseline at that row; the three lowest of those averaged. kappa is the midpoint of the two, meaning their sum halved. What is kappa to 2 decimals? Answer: 2.53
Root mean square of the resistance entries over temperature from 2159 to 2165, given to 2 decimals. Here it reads 4.72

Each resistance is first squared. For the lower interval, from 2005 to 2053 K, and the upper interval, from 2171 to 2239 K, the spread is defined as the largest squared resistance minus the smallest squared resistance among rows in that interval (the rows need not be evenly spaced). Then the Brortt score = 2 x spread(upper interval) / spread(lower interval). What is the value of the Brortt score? 3.6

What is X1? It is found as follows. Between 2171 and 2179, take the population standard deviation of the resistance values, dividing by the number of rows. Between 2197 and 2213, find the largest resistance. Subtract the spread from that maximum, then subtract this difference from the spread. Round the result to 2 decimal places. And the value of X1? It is -4.17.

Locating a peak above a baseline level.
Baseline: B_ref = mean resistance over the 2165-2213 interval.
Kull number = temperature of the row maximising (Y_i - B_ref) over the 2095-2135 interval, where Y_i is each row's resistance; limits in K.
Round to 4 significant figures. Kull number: 2098 K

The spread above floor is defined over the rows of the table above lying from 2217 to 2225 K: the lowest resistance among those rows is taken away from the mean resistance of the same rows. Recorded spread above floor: 0.156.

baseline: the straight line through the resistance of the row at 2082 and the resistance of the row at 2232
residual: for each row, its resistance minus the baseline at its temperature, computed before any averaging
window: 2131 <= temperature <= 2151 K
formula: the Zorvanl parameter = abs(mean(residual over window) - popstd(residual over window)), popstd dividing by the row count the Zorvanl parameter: 0.2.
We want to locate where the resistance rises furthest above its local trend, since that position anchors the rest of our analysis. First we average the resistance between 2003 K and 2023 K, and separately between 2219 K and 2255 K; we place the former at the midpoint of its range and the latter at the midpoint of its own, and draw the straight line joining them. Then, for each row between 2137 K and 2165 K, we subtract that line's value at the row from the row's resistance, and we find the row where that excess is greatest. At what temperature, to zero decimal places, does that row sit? 2158 K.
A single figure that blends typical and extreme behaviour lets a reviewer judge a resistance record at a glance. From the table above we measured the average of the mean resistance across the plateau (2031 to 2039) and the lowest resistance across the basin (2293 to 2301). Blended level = 4.53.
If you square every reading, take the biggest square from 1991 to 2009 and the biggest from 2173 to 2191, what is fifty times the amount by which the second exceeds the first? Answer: 368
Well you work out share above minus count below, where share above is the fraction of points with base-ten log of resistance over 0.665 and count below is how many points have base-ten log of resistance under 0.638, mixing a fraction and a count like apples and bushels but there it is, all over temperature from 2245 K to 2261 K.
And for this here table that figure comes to -1.9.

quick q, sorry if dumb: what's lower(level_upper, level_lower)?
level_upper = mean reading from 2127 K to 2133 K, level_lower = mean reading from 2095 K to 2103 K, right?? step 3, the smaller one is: 4.46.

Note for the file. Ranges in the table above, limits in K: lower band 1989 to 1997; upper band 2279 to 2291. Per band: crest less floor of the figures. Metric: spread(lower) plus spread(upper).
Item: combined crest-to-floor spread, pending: 0.6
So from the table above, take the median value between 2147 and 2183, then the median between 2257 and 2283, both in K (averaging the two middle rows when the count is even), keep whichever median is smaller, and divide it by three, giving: 1.52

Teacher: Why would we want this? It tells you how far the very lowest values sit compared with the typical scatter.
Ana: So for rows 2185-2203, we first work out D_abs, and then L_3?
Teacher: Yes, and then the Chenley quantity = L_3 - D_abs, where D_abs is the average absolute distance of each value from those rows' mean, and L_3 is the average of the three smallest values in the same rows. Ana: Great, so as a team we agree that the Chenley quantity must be 4.22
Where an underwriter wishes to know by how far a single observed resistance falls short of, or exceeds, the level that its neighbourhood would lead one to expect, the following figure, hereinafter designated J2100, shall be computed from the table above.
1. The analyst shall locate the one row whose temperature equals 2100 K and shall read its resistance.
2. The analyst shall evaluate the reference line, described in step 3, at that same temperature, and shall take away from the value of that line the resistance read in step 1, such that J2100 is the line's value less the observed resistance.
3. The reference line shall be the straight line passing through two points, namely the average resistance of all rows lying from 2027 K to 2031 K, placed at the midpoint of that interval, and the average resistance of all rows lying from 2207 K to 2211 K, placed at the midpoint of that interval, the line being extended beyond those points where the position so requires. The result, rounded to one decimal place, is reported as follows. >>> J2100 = -0.5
